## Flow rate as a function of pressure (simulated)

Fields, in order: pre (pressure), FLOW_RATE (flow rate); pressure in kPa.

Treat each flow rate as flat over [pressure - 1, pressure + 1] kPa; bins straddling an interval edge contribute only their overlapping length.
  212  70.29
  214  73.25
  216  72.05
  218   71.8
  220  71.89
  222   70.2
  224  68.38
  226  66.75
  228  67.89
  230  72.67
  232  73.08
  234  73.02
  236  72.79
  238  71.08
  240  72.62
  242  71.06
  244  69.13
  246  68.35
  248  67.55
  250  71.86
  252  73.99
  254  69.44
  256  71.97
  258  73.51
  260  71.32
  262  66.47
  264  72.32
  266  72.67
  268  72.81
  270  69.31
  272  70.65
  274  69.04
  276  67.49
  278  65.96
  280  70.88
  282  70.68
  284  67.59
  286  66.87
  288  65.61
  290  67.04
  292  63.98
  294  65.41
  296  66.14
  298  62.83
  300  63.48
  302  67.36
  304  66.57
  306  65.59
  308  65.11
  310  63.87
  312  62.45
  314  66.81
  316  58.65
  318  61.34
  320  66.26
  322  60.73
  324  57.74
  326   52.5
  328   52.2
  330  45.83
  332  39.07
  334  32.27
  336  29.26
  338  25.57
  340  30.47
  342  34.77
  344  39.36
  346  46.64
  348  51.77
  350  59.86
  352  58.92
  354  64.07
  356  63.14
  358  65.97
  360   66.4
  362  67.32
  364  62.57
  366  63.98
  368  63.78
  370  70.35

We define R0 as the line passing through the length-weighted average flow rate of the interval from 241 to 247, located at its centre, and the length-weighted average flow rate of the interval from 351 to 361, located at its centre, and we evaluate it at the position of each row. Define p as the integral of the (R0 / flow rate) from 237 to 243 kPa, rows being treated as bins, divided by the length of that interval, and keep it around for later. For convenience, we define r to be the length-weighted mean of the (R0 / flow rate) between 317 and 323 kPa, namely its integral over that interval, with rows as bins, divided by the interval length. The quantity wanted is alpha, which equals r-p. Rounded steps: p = 0.97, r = 1.05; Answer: 0.07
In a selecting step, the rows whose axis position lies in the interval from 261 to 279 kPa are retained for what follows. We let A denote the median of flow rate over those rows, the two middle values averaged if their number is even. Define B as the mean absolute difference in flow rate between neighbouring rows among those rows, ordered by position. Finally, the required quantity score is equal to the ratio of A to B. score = 35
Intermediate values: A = 69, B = 2.0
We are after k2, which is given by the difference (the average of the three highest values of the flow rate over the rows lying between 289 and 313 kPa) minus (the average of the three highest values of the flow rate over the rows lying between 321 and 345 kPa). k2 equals 10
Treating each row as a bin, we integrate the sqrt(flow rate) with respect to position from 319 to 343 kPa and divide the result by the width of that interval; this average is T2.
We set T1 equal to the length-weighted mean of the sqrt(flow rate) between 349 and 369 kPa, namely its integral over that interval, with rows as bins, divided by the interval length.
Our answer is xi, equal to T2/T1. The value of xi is 0.82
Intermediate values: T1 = 7.97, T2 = 6.5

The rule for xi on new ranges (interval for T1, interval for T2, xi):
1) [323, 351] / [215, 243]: 1.30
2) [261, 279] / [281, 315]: 0.97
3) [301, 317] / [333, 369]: 0.88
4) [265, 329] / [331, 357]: 0.82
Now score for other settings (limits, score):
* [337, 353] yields 9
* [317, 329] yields 16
